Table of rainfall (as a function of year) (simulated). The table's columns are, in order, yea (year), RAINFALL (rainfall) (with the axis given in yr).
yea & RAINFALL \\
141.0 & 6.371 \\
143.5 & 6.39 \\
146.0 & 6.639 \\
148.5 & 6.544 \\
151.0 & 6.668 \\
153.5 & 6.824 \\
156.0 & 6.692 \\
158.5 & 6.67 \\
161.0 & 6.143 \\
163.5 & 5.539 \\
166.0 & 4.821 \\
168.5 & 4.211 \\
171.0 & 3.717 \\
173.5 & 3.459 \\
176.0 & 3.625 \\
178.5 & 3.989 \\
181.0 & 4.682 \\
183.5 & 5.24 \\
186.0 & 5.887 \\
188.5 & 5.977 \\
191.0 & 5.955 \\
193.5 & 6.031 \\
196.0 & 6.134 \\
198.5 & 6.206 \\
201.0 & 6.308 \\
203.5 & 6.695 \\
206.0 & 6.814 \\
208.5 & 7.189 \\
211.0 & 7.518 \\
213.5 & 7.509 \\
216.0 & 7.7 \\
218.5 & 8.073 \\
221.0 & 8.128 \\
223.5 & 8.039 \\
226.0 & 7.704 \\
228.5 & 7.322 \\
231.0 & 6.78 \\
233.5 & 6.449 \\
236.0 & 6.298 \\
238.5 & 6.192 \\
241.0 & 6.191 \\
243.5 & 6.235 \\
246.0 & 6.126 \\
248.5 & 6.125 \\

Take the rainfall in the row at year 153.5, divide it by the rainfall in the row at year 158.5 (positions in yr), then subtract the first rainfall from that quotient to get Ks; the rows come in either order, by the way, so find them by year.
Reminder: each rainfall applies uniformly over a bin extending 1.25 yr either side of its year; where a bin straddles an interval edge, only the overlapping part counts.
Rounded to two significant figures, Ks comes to -5.8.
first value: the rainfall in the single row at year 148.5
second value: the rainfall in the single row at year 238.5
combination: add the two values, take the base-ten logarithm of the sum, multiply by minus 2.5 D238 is -2.76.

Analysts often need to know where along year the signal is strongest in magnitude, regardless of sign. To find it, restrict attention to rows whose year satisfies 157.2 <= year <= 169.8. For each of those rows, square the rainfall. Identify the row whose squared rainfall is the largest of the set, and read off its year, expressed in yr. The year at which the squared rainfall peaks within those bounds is 158.5 yr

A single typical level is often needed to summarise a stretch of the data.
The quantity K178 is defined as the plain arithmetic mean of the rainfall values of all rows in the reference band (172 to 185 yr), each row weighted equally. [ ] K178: 4.2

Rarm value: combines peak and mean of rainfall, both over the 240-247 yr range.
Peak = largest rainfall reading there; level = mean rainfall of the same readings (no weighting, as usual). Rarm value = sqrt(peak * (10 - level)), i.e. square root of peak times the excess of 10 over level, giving 4.88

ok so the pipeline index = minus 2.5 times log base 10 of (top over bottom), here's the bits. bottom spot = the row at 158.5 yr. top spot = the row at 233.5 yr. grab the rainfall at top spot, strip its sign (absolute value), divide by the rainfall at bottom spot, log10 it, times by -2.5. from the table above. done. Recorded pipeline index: 0.04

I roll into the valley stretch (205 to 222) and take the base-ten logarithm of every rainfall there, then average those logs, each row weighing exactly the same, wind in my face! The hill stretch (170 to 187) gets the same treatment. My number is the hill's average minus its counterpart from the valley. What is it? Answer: -0.25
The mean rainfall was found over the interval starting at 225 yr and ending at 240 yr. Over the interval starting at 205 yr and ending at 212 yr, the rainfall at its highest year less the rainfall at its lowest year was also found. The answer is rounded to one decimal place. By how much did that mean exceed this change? 6.1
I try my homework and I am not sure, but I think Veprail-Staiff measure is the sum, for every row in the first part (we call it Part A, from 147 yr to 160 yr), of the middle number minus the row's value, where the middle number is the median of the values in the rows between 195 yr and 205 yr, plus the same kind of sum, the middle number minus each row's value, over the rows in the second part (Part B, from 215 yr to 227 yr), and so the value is -10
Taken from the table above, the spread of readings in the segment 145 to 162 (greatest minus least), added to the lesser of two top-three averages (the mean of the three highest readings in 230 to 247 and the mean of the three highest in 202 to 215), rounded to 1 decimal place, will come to 7.2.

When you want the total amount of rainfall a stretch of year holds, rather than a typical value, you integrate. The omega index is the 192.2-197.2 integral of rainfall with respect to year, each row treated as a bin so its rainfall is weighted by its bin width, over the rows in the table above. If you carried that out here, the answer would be 30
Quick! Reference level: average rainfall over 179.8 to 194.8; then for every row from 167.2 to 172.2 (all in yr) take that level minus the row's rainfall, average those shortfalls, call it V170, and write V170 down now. 1.7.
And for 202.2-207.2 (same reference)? -1.1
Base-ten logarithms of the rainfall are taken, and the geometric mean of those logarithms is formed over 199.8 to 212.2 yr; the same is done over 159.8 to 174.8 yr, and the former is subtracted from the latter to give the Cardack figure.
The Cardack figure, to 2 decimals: -0.19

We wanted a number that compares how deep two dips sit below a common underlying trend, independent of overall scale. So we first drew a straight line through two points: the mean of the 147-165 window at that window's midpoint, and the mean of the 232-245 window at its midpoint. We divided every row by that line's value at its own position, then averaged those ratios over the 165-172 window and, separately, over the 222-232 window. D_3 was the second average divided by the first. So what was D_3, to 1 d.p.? 1.8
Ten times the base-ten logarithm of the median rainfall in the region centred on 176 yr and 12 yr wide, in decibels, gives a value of 5.7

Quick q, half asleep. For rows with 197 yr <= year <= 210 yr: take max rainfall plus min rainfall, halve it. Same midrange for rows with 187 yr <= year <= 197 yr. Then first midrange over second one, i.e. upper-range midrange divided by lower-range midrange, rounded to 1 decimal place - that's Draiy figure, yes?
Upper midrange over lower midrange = 1.1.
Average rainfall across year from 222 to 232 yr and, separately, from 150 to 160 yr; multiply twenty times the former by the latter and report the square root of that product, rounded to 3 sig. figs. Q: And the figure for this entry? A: 31.7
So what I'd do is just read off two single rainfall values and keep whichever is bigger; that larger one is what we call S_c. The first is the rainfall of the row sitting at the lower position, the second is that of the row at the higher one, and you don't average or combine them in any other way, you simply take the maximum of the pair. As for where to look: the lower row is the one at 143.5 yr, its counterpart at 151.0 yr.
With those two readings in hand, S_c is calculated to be 6.7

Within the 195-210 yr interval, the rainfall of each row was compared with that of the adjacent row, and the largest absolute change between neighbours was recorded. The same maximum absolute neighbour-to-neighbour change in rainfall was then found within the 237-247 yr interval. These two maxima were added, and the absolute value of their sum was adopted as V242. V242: 0.5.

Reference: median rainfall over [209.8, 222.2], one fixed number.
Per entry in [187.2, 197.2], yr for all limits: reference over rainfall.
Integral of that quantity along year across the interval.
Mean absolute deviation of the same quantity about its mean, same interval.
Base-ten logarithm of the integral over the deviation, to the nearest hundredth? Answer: 3.02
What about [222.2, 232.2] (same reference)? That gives 2.26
